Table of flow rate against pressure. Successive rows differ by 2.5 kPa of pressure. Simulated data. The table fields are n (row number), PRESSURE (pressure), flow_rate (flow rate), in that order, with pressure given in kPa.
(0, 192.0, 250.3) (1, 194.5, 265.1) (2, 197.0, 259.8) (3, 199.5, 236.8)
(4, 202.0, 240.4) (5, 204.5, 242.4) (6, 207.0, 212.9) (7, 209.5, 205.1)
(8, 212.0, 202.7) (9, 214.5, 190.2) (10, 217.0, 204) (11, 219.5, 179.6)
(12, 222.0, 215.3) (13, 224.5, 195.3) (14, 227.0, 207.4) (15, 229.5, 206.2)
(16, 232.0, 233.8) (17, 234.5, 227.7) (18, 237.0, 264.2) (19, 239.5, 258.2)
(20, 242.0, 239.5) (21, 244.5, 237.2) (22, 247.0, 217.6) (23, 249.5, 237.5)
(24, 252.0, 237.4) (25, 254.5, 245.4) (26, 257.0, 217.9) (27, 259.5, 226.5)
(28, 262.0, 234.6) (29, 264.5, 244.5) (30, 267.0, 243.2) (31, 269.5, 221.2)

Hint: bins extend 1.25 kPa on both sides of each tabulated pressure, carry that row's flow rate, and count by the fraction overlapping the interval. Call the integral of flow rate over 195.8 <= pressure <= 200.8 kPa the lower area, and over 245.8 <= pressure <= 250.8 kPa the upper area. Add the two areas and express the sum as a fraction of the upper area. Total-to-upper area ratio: 2.09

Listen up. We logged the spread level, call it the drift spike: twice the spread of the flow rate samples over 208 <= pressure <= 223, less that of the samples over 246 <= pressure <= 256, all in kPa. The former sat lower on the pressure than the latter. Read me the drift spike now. 13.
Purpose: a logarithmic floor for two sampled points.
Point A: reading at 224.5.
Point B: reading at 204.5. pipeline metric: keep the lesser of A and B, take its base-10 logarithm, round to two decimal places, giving 2.29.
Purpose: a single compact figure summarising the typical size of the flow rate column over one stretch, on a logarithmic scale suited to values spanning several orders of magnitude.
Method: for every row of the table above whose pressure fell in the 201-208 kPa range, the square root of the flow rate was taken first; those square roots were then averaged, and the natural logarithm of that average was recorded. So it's 2.72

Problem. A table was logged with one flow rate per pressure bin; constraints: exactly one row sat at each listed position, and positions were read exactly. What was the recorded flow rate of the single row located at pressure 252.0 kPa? 237.4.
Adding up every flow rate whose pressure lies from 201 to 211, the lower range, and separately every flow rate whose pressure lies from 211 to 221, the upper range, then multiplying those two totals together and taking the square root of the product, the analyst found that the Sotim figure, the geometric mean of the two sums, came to 836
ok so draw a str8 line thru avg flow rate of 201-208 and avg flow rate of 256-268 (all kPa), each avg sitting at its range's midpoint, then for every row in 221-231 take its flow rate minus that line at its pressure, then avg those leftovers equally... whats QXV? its -26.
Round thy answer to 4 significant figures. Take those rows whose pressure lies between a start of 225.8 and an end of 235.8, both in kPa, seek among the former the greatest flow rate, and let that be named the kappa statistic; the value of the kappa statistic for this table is 233.8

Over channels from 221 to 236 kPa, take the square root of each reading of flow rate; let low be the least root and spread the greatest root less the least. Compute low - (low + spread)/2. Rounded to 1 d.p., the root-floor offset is 6.3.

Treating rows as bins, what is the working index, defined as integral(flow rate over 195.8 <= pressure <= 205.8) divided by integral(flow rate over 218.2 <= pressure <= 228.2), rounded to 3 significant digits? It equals 1.23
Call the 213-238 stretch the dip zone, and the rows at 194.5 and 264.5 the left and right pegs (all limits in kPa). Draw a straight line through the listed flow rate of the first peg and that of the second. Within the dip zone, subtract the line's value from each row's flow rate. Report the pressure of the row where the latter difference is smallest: 219.5 kPa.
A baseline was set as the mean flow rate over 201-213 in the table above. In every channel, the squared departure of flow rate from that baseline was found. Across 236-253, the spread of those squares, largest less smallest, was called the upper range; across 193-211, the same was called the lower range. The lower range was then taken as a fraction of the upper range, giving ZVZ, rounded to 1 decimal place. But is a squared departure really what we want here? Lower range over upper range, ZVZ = 1.0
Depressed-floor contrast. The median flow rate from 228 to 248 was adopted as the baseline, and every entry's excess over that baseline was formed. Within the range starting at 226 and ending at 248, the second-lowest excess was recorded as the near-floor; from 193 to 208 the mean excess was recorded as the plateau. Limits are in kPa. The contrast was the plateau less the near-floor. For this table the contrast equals 36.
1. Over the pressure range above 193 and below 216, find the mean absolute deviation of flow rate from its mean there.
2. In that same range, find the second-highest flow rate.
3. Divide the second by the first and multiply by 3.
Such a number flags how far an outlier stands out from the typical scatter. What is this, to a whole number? 34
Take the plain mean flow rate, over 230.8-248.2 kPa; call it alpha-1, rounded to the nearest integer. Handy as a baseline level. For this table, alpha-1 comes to 240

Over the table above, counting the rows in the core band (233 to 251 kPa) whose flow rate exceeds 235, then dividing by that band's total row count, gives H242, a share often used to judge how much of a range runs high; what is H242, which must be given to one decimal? 0.7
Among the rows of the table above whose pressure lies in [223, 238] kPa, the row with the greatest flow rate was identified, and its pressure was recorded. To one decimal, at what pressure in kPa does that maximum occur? 237.0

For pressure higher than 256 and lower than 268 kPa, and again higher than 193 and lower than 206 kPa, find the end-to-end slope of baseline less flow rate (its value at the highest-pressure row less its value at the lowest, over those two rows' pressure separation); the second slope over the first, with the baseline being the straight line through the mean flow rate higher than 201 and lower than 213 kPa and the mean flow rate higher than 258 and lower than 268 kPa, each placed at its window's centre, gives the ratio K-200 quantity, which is -1.1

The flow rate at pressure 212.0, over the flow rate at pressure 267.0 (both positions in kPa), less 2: -1.2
